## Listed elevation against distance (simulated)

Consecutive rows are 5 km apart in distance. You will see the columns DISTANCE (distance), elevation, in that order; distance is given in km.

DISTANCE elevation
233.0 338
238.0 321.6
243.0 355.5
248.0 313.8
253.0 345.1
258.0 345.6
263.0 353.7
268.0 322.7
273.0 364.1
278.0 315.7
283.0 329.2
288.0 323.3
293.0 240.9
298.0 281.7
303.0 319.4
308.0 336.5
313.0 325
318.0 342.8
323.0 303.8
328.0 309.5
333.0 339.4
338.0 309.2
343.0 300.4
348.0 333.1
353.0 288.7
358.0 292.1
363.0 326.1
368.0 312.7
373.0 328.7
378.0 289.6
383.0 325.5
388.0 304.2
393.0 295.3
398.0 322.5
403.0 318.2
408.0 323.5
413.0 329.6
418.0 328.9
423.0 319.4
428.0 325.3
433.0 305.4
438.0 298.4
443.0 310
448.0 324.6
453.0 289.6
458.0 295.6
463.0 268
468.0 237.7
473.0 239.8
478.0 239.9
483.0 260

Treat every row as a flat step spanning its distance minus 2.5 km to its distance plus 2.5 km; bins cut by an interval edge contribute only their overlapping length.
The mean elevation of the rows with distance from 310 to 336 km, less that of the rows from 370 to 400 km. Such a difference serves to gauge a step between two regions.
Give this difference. 13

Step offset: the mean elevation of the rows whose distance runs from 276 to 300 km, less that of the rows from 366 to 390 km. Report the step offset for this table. -14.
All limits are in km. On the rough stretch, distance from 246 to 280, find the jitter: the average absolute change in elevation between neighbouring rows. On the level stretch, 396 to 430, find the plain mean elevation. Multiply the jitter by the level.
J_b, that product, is 8676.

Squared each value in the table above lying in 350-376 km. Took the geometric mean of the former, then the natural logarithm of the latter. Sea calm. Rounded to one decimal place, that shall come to 11.5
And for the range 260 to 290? 11.6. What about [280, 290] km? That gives 11.6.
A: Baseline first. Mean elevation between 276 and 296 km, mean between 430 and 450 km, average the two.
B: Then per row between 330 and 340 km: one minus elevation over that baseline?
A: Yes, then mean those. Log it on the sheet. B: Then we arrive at -0.06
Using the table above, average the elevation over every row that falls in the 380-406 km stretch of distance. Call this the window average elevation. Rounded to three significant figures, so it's 313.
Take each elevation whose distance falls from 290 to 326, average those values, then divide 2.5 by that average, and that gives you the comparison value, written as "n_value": 0.0081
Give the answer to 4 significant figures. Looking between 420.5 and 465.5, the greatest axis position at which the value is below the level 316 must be 463.0 km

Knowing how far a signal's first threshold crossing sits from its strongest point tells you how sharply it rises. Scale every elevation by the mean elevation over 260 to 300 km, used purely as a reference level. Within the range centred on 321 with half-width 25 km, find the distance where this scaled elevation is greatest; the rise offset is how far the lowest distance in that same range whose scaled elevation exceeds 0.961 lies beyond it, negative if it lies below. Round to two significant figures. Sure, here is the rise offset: -15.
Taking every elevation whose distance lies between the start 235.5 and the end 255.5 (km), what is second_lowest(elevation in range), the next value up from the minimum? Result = 321.6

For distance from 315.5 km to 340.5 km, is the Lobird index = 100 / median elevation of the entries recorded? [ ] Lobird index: 0.323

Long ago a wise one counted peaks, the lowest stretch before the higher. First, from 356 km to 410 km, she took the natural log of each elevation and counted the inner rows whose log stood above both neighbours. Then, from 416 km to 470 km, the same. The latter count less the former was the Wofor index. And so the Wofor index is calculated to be -1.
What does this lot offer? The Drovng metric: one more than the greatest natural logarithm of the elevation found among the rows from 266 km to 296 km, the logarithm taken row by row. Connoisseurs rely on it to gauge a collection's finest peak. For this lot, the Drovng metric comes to 6.90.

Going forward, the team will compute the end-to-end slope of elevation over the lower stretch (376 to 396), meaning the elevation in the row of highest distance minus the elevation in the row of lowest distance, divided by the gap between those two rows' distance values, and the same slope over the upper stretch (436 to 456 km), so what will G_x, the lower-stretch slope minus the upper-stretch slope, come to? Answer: 1.0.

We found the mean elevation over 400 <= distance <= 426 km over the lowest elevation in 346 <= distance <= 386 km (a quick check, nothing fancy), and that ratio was 1.12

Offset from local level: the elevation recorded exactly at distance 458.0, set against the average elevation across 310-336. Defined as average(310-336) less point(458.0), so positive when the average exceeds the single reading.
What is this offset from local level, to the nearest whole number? 28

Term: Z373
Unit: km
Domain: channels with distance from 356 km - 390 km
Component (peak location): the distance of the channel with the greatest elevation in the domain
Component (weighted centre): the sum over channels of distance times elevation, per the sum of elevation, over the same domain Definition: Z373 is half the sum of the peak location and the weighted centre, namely 373.0 km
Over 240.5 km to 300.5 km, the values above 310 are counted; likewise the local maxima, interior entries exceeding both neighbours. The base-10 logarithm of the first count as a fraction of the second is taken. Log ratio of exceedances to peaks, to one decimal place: 0.5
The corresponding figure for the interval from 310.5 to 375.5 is 0.2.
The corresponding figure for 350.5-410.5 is 0.2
